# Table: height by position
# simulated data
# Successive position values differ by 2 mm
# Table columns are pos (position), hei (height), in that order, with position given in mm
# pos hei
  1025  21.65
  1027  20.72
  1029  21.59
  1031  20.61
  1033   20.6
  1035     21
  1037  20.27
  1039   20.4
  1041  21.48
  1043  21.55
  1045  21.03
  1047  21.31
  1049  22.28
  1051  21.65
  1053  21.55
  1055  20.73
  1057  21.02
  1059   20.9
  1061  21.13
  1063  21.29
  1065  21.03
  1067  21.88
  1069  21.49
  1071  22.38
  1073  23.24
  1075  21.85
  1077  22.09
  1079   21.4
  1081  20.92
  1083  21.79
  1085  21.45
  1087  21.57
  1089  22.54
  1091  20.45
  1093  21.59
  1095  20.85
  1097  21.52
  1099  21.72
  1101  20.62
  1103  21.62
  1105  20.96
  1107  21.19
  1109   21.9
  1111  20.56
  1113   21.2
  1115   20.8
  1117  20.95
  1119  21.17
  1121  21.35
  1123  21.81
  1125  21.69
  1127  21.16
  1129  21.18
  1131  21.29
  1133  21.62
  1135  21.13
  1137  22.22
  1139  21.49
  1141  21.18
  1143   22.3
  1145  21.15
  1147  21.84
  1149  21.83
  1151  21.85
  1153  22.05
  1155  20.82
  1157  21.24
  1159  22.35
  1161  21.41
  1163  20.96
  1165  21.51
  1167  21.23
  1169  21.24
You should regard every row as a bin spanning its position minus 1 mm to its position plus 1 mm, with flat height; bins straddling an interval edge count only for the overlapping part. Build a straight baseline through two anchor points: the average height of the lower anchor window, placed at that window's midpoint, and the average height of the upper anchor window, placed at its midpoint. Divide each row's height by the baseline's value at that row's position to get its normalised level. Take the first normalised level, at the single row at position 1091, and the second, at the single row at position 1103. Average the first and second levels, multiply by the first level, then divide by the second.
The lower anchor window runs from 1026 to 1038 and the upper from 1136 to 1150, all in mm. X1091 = 0.94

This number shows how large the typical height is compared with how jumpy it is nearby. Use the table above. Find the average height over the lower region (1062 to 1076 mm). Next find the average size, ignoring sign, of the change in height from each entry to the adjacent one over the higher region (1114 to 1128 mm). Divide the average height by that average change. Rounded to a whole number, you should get 79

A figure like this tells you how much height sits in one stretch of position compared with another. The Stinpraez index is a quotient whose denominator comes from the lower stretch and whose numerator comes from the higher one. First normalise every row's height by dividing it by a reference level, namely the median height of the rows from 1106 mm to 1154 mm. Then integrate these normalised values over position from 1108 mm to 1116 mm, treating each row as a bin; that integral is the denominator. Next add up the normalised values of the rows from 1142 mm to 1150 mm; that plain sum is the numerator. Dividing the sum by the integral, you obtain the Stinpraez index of 0.516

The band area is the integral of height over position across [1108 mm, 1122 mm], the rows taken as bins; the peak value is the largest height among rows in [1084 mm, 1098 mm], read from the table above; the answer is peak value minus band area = -273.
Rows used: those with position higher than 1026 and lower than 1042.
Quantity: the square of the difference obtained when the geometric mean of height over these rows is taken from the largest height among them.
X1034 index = 0.58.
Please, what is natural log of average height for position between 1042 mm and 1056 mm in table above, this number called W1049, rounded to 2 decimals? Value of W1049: 3.07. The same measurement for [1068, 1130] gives 3.07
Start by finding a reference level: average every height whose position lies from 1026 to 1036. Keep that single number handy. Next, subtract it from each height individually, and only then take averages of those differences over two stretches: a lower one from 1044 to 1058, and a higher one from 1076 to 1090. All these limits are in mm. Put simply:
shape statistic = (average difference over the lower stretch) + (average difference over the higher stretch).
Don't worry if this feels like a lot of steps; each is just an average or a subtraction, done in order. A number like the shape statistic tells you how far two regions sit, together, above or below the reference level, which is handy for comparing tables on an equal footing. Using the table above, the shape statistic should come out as 1.24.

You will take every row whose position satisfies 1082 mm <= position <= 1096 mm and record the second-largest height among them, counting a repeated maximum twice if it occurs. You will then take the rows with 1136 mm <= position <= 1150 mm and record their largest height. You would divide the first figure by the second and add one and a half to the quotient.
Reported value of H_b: 2.48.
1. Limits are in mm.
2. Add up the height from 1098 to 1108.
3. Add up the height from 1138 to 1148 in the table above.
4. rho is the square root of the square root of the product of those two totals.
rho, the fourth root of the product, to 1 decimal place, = 10.3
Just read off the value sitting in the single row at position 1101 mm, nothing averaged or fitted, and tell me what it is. 20.62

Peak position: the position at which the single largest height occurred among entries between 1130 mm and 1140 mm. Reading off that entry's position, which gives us 1137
